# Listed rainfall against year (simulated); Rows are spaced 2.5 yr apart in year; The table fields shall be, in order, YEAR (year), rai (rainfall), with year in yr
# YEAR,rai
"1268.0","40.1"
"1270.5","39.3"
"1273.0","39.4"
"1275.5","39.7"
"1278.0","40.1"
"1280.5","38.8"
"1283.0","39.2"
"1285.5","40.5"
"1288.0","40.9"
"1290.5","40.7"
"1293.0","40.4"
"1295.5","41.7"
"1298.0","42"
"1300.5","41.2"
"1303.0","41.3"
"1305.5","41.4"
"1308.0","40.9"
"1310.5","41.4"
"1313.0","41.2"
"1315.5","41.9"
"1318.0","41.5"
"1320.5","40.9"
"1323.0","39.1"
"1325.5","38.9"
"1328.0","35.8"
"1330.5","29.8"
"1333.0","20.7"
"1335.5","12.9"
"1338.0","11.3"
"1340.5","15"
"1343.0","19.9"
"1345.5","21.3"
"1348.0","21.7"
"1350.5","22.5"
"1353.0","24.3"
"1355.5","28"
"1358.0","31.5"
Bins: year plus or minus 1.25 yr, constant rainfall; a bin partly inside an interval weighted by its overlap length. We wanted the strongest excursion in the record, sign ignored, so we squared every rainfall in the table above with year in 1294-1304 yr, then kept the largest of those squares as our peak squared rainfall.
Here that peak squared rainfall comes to 1764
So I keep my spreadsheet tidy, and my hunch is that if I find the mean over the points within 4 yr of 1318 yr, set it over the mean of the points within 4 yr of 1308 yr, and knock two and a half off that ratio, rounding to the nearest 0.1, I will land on -1.5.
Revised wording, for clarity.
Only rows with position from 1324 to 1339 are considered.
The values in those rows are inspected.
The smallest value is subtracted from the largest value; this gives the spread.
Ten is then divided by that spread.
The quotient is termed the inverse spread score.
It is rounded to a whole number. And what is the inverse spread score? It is 0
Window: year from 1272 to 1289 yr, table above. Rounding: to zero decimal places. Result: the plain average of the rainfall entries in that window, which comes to 40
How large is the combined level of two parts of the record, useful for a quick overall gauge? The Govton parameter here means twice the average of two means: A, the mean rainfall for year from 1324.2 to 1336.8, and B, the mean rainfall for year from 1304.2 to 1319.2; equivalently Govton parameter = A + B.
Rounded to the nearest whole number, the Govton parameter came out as 69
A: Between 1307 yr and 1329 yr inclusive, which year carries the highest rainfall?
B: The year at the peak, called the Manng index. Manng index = 1315.5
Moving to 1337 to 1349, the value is 1348.0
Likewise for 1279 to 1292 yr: 1288.0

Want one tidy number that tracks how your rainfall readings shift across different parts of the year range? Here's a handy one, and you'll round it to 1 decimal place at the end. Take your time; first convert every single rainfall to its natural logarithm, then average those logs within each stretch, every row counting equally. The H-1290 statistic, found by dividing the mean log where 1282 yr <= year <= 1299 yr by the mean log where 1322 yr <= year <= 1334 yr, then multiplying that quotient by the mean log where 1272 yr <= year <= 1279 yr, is 3.9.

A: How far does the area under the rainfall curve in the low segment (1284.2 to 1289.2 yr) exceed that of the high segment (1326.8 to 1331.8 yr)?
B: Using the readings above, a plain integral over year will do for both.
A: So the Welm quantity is 40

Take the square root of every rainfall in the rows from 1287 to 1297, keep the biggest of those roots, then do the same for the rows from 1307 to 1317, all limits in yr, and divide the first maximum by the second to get 0.998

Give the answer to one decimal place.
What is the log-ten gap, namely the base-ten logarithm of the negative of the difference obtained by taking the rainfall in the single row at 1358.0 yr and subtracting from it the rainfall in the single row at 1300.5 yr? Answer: 1.0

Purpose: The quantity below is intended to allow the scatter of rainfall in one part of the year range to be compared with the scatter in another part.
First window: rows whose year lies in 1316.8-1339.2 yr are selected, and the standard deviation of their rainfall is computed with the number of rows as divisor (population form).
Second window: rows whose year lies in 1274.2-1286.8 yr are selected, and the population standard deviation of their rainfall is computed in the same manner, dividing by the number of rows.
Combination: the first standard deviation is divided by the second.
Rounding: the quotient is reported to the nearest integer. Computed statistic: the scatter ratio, 19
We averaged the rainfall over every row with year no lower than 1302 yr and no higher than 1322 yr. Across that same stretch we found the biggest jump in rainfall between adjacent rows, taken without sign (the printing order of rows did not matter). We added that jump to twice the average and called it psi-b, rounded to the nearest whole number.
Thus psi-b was 83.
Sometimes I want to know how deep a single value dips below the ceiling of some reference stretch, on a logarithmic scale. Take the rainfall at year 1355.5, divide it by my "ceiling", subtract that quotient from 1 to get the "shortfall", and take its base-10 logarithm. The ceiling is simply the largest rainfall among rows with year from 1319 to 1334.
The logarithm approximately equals -0.50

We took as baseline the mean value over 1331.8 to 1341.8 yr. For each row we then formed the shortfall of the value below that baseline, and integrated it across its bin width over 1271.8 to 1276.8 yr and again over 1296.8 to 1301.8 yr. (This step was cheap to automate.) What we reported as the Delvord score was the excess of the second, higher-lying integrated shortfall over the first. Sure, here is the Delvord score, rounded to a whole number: -10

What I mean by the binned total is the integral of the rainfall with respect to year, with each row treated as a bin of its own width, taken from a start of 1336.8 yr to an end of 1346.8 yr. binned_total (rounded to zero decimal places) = 169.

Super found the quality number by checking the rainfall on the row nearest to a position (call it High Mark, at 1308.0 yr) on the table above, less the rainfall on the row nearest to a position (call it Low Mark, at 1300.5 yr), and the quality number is 0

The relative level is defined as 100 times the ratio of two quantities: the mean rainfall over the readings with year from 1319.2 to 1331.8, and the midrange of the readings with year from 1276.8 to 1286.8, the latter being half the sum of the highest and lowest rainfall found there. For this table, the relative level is 93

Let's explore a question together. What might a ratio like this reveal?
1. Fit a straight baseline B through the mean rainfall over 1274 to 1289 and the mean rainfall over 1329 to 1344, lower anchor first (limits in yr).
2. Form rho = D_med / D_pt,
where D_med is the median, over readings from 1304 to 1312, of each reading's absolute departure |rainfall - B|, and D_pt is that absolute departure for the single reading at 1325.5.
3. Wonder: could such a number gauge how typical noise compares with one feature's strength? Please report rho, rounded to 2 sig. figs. 0.70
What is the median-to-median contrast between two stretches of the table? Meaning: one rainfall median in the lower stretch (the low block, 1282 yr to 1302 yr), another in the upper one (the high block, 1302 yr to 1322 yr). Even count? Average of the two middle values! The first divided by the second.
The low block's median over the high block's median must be 0.99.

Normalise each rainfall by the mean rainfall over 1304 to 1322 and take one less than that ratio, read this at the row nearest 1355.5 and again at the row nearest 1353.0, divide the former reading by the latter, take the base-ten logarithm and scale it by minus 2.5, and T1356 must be 0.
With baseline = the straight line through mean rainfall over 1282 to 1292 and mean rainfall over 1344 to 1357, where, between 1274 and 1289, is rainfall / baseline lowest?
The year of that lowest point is 1275.5 yr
